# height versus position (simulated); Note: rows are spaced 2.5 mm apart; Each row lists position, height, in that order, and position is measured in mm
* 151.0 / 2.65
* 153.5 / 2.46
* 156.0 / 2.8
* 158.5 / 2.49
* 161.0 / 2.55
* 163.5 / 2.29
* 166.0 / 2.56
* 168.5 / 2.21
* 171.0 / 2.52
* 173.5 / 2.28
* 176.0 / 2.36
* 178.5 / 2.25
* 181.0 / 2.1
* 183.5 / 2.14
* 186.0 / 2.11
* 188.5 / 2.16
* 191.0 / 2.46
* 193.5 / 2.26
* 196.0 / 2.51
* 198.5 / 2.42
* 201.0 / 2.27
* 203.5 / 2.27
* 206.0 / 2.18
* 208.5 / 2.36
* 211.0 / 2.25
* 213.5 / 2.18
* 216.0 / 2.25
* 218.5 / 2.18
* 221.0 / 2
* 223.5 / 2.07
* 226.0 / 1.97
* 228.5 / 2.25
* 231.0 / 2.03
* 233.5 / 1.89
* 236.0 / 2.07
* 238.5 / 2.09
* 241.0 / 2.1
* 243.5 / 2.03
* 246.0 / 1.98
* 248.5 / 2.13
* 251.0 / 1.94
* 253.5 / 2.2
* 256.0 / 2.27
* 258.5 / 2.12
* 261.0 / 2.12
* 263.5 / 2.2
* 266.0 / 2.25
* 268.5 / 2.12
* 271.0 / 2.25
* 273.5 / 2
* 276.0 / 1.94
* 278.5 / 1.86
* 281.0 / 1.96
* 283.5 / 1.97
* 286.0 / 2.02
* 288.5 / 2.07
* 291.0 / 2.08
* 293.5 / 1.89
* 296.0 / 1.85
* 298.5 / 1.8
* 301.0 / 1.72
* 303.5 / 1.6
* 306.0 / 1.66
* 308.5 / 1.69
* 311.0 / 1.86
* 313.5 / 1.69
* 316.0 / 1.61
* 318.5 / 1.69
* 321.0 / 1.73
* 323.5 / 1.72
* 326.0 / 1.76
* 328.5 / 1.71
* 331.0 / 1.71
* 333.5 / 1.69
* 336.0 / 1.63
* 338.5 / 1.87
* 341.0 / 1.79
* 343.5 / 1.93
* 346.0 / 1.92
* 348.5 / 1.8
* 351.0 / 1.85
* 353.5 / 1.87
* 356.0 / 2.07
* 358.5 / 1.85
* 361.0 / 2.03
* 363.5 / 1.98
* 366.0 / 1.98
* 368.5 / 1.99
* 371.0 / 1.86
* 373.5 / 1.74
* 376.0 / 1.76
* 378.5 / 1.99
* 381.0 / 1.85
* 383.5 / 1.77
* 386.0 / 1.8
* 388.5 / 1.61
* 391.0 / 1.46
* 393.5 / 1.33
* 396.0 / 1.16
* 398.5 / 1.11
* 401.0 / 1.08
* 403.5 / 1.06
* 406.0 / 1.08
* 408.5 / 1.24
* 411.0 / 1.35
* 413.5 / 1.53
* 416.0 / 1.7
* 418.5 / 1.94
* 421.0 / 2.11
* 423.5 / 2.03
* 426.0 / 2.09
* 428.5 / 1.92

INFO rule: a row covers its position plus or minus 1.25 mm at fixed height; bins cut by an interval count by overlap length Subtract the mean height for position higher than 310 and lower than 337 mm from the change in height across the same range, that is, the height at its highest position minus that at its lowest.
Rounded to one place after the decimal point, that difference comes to -1.9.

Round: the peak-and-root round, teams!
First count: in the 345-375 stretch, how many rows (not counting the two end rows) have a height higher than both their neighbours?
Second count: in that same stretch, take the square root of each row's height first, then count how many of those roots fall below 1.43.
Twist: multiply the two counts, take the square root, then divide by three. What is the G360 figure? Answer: 1.91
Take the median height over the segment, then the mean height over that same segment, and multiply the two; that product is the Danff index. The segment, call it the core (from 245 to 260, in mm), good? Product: 4.48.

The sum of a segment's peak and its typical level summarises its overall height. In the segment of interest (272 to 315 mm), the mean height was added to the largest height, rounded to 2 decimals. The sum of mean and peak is 3.94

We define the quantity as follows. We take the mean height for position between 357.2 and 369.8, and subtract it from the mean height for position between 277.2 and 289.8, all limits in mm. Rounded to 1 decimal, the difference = 0.0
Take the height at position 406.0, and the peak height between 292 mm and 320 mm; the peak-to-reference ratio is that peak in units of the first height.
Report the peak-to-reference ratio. 1.75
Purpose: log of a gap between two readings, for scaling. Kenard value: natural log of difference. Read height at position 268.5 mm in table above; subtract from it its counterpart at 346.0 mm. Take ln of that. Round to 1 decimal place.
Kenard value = -1.6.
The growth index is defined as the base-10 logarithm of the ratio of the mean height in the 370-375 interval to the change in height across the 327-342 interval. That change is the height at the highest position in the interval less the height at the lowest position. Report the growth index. 1.35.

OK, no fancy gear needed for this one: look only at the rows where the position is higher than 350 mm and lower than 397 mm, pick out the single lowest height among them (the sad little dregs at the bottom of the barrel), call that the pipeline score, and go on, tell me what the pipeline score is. 1.16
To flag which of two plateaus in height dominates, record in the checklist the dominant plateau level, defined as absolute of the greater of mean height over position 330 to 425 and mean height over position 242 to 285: 2.08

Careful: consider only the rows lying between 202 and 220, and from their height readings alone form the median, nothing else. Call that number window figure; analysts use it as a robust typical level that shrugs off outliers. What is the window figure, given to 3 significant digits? 2.25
